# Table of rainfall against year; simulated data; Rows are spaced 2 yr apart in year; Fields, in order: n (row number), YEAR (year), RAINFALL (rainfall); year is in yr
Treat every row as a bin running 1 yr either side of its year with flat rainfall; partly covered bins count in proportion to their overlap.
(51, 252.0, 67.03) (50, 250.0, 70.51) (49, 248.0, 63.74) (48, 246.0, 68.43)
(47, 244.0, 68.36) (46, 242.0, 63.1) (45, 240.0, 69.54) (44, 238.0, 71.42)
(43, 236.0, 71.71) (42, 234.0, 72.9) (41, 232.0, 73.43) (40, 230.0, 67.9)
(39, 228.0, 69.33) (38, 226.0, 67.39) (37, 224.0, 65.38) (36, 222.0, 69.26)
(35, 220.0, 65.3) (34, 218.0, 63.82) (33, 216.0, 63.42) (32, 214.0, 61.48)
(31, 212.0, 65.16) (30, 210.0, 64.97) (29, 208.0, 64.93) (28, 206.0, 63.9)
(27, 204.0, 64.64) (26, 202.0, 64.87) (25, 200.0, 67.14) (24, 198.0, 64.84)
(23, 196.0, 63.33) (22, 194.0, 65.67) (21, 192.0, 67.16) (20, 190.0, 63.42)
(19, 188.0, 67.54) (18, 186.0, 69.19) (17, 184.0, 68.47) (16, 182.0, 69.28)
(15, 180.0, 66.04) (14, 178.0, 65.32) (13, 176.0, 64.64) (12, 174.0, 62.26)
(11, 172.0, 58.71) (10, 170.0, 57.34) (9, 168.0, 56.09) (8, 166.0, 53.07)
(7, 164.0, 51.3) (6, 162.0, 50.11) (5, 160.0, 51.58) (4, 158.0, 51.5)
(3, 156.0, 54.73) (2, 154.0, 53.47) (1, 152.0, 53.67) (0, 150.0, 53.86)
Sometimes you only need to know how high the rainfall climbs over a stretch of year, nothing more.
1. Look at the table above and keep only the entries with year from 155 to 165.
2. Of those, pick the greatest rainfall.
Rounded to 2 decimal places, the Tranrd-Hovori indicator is 54.73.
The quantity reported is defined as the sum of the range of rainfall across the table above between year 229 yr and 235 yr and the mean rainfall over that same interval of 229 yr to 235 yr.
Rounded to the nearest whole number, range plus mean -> 77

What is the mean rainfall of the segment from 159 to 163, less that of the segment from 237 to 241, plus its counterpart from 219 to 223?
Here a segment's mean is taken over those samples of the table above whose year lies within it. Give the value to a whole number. 48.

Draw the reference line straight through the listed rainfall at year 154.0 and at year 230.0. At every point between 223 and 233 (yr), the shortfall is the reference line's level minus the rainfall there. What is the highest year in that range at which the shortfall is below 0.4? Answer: 232.0 yr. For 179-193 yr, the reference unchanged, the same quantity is 192.0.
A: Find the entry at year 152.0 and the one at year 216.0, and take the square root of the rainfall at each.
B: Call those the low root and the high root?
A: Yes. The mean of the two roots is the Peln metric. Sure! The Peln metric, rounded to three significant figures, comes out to 7.64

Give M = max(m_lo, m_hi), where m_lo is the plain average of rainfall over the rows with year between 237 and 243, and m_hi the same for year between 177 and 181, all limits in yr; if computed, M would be 68.0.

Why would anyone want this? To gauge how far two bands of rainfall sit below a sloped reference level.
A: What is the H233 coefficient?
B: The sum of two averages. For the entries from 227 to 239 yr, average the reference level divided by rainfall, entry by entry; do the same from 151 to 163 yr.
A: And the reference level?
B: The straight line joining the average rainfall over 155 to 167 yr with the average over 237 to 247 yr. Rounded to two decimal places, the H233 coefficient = 1.91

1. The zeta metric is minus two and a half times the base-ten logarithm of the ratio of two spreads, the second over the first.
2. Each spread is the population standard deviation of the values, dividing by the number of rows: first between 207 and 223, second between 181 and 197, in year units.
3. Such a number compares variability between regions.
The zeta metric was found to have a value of -0.1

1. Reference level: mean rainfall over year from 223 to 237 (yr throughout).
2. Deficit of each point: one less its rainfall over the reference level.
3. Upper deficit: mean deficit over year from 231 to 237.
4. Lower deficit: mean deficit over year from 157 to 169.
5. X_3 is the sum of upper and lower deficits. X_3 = 0.21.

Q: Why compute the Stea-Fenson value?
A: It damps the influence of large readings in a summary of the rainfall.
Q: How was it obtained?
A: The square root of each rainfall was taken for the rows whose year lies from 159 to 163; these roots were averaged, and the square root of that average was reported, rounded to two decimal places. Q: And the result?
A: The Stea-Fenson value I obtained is 2.67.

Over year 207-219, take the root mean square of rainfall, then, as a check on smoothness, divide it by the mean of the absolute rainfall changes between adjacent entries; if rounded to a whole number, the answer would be 51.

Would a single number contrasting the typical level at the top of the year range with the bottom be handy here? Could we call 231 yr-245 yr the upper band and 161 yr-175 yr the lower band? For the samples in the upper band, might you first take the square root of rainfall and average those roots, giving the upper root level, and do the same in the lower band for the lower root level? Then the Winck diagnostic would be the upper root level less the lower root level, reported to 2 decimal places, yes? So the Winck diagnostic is 0.92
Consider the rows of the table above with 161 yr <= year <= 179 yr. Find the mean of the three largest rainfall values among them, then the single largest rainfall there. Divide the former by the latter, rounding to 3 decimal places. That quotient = 0.981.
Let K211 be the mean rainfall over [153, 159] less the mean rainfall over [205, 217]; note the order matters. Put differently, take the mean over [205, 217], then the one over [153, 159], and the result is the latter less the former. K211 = -11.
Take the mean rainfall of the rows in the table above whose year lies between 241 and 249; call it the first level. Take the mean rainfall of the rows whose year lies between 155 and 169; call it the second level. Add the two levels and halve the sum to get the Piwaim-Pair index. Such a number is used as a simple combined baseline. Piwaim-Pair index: 59.3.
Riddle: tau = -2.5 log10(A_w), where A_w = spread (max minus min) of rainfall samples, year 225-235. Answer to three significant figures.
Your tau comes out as -1.95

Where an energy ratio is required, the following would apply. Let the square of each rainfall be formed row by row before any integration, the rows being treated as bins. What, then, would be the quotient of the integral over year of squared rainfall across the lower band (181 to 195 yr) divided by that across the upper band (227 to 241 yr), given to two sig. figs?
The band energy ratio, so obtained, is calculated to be 0.90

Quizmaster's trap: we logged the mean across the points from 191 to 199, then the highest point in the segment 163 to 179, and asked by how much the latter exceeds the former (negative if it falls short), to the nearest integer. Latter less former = 0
